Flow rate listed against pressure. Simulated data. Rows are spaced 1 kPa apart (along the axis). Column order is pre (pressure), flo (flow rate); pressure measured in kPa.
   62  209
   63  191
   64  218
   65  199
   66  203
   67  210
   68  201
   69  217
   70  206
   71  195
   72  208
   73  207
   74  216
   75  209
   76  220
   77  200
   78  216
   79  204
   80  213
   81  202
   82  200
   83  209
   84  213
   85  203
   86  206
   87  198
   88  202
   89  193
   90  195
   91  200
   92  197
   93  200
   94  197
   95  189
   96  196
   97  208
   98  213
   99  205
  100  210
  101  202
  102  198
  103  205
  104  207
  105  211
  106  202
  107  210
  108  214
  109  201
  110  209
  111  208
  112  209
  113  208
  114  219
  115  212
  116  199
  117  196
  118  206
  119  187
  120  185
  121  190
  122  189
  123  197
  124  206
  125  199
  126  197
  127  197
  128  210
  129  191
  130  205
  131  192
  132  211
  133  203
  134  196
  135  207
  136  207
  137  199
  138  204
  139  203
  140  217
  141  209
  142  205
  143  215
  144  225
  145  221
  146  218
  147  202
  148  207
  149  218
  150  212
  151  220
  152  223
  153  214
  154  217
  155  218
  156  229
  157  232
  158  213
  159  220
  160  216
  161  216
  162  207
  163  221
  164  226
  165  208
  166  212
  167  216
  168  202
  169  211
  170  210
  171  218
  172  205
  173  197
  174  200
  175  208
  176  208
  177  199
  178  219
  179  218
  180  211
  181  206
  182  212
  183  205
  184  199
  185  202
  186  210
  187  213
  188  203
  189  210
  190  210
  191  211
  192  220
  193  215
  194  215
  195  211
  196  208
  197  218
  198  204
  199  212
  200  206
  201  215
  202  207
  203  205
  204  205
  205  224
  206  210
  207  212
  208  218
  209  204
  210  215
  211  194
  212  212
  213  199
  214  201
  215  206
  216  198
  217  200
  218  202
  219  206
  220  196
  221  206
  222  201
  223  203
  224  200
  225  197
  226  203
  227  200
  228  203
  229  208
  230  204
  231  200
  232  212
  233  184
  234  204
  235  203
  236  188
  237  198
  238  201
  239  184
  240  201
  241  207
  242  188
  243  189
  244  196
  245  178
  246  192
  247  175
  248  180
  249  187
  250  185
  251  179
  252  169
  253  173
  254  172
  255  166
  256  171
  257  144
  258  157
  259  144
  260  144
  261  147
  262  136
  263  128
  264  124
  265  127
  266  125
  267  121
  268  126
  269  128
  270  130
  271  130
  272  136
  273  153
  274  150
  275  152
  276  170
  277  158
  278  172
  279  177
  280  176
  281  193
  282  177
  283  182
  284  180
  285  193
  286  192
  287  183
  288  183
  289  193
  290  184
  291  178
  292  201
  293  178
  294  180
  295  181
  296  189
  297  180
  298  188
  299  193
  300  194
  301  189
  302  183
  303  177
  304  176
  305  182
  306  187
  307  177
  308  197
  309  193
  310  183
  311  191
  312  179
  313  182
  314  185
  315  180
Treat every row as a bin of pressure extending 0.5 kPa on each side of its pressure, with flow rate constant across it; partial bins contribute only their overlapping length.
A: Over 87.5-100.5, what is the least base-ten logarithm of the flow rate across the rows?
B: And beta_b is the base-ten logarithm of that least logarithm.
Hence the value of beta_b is 0.357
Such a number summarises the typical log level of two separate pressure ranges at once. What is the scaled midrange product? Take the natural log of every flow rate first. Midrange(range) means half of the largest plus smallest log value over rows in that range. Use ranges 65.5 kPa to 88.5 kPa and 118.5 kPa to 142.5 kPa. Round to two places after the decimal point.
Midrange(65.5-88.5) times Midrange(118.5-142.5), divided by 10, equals 2.83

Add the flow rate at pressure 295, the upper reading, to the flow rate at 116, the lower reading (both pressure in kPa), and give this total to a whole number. 380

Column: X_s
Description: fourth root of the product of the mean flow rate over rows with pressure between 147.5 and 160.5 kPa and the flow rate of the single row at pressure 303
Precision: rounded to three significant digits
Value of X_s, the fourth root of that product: 14.0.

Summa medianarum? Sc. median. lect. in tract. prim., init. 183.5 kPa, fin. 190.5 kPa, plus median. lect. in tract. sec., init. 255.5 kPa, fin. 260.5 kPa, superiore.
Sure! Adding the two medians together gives 354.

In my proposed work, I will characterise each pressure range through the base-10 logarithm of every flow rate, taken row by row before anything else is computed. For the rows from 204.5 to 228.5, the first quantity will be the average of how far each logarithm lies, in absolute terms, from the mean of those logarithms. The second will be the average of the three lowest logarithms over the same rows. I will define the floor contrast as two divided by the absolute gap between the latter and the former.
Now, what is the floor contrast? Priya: 0.877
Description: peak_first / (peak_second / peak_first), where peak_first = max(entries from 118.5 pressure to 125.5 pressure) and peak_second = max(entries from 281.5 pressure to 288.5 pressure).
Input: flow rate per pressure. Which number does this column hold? 220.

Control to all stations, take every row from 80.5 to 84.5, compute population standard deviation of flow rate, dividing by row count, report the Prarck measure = 5.2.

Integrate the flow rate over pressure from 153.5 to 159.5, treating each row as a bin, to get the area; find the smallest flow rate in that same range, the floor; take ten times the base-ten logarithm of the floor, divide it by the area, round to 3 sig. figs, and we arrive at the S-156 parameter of 0.0175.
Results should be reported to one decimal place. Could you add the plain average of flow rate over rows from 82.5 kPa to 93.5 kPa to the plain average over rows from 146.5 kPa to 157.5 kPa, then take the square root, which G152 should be 20.5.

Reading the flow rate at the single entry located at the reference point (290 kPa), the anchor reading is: 184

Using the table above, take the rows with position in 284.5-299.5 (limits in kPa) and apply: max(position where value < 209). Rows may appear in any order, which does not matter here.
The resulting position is 299 kPa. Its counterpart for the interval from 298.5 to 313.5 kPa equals 313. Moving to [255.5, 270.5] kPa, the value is 270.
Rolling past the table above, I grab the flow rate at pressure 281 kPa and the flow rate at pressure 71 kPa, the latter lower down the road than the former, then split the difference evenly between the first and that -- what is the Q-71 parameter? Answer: 194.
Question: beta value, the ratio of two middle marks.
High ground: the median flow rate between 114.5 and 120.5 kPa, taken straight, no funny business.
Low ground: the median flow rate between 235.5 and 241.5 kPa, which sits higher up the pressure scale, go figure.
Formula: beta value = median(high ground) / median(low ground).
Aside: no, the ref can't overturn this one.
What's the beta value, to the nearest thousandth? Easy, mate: 0.990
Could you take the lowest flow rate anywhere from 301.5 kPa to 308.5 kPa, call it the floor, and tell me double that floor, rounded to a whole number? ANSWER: 352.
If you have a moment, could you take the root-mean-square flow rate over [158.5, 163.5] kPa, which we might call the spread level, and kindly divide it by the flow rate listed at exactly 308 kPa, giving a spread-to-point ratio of 1.10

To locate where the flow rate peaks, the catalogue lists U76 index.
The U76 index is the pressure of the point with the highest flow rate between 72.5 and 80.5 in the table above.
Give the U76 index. 76 kPa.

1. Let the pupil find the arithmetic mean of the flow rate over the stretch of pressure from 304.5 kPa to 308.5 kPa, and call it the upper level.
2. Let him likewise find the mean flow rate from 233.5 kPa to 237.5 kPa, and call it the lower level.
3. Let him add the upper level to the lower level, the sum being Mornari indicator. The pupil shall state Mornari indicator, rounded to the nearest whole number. 384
